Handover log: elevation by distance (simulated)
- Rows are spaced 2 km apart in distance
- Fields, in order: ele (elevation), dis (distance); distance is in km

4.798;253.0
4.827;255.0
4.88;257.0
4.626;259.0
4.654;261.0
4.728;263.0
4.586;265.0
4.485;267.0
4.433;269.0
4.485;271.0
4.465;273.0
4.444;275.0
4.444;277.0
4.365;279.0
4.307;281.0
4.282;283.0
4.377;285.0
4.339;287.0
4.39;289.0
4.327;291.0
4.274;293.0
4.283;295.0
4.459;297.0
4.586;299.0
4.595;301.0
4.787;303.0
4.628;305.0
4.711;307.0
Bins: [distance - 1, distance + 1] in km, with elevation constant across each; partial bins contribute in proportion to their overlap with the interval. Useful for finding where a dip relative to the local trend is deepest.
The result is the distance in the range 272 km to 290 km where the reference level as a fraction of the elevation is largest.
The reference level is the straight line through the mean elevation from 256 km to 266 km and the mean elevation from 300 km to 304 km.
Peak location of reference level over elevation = 283.0 km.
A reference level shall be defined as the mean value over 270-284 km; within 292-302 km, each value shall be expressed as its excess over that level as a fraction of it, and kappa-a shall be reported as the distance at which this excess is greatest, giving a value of 301.0 km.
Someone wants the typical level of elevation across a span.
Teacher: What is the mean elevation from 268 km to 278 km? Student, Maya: 4.45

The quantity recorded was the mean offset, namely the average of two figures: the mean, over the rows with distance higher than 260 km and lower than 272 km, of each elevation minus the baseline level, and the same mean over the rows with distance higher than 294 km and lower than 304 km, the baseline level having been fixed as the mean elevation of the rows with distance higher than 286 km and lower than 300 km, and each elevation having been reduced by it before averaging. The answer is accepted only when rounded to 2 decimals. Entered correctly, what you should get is 0.17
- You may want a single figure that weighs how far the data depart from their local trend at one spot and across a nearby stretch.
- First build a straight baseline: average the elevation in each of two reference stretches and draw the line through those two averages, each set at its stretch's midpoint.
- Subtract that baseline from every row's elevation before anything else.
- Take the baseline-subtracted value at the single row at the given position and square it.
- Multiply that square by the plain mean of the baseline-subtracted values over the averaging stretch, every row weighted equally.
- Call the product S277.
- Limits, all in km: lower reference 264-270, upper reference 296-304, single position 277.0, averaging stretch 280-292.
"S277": -0.0018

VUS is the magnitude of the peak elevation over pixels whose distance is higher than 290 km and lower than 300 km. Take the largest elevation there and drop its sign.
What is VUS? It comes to 4.59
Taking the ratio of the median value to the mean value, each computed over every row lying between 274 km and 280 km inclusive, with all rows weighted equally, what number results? 1.01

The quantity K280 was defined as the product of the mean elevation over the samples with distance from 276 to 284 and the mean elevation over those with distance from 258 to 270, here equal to 19.9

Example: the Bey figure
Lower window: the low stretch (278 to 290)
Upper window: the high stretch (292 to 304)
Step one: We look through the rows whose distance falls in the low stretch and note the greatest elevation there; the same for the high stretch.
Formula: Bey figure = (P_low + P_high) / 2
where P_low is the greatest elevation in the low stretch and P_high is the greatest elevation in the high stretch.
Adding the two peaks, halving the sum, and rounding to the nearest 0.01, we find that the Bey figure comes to 4.59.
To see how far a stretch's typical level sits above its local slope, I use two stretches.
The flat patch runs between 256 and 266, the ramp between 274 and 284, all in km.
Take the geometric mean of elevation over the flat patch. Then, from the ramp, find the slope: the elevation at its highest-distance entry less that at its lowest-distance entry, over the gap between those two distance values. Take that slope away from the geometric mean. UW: 4.71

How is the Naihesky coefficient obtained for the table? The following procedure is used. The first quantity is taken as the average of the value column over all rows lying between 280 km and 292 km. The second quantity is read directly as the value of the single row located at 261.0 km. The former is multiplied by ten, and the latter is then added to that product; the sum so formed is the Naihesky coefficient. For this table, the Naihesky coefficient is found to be 48.0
